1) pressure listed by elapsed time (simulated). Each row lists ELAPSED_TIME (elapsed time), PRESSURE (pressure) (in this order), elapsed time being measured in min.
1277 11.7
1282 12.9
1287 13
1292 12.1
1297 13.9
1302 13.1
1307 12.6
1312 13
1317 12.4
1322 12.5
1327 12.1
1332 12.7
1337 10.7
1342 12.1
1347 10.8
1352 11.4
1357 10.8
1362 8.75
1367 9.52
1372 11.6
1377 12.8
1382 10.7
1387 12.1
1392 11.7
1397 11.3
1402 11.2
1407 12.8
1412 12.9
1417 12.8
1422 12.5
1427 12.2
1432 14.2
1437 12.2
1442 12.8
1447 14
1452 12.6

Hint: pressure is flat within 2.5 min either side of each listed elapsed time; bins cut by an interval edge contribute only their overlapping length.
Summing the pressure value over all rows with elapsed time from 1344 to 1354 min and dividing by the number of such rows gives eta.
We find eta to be 11.1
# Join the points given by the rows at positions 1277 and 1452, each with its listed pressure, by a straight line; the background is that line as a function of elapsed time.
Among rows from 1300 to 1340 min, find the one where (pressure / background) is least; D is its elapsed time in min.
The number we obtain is 1337 min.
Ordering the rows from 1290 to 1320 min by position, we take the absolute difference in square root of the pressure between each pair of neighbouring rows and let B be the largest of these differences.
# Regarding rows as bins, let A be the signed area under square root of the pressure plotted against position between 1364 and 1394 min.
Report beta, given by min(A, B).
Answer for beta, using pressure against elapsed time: 0.250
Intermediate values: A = 101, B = 0.25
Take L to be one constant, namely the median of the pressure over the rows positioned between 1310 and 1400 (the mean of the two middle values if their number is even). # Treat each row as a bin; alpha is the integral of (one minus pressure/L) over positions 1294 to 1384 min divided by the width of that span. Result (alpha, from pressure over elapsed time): -0.01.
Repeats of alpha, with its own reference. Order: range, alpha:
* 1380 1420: -0.03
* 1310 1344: -0.05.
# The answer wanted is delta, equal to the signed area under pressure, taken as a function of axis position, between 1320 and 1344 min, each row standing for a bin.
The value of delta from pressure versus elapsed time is 288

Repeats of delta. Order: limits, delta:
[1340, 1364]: 259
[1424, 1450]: 340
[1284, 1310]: 336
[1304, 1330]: 326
